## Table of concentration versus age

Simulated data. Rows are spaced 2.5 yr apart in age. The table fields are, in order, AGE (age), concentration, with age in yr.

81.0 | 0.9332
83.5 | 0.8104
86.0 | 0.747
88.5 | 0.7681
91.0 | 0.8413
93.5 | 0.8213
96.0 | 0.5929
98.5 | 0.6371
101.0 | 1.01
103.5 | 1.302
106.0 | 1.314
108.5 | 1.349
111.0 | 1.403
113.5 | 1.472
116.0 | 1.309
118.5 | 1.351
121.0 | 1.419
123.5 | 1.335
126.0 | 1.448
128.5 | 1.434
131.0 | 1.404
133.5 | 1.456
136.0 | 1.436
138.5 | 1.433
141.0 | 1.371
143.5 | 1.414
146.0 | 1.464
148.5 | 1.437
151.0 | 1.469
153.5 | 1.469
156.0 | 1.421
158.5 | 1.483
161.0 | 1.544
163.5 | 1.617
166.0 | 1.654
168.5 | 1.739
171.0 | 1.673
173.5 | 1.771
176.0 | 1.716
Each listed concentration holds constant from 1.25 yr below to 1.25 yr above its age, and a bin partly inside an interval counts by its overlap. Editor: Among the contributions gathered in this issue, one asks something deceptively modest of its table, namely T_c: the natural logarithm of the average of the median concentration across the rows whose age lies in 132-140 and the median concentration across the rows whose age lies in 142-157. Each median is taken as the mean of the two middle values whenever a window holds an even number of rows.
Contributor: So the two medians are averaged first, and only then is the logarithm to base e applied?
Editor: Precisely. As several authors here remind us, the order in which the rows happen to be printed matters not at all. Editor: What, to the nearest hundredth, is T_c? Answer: 0.37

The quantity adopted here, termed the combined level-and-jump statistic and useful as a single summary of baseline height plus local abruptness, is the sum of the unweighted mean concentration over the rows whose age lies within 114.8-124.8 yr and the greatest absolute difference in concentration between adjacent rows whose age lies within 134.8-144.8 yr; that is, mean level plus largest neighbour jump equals 1.4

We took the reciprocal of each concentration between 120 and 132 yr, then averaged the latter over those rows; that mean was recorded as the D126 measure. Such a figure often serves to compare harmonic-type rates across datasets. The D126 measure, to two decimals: 0.71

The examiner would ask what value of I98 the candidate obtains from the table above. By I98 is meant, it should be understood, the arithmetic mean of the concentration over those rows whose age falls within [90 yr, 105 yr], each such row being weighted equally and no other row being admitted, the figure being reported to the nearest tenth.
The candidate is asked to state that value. 0.9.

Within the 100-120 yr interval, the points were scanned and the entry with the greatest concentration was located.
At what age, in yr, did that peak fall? 113.5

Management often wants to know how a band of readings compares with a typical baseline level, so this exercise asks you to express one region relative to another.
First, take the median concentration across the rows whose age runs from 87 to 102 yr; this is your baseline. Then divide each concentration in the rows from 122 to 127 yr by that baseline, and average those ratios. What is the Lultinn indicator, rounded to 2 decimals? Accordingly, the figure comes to 1.75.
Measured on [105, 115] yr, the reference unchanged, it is 1.74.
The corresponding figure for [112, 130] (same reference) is 1.76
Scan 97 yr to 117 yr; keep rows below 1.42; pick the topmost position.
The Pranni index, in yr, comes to 116.0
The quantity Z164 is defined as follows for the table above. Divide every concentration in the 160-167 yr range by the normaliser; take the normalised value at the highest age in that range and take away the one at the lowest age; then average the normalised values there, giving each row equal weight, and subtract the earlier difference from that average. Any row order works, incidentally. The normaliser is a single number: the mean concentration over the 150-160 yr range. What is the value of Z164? 1.02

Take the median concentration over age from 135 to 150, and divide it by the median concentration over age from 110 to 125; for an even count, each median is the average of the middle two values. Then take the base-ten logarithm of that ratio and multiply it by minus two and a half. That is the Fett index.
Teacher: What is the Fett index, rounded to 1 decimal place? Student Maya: 0.0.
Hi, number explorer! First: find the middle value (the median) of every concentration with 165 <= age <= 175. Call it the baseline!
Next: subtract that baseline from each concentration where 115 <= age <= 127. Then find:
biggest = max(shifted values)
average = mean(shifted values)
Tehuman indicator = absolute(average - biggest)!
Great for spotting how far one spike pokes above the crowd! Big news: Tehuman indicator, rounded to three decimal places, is 0.076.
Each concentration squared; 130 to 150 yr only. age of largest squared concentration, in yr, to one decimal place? 146.0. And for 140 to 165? 163.5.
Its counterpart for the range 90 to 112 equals 111.0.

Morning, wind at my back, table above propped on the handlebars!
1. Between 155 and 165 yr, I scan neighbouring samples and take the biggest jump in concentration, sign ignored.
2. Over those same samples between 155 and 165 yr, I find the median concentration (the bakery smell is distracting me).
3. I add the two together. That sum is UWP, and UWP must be 1.59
